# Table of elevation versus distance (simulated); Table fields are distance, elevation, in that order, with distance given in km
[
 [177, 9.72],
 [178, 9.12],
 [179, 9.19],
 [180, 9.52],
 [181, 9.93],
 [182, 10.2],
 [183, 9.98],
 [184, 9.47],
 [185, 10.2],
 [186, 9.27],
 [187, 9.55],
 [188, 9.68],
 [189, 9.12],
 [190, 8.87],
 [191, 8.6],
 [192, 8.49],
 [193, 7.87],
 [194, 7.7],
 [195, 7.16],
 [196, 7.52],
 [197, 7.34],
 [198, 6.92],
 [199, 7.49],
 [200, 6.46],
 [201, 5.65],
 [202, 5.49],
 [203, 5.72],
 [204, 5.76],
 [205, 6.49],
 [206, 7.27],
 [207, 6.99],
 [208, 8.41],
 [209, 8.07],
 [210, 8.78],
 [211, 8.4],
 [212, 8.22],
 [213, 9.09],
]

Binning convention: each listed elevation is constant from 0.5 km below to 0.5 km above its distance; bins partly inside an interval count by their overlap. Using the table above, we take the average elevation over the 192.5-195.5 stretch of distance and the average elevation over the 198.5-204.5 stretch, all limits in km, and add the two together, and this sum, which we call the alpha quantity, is 13.7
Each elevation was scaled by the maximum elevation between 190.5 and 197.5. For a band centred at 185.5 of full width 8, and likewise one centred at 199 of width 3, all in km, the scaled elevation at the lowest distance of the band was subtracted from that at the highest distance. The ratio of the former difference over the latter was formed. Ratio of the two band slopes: 2.3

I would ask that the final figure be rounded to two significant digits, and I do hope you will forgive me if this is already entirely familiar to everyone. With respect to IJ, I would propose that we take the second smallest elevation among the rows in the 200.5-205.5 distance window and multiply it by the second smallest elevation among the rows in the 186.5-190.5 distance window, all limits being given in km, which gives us 52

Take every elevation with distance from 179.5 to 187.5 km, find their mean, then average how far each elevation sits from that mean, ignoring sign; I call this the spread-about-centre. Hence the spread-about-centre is 0.31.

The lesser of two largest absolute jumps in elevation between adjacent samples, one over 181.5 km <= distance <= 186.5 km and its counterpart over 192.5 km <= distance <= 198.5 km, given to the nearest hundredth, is 0.54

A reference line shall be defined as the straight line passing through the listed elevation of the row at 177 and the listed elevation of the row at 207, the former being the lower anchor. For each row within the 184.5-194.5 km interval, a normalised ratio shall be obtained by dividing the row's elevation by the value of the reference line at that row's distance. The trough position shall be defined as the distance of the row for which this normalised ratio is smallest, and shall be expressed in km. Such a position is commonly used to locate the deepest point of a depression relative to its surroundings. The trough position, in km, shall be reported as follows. 194 km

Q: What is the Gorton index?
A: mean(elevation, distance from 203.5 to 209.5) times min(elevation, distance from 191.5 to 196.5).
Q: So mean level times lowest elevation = 51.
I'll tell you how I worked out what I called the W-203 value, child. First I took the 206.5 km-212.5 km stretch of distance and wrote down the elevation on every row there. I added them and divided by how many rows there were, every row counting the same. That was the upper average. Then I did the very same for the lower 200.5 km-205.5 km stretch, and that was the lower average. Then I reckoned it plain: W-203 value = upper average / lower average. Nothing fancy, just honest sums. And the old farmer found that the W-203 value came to 1.4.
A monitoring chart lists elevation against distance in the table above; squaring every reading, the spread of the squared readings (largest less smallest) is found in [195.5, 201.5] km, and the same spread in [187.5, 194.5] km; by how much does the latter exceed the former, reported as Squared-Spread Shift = 10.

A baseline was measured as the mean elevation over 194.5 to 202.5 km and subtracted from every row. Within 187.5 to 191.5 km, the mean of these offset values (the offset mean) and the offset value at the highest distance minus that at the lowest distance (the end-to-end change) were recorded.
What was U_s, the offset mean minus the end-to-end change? 3.4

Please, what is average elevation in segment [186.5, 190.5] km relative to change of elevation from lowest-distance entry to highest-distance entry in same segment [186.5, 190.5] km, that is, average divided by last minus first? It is -14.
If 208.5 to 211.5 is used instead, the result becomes 26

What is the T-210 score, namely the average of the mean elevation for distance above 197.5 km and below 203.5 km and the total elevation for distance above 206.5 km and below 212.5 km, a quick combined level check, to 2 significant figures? 28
